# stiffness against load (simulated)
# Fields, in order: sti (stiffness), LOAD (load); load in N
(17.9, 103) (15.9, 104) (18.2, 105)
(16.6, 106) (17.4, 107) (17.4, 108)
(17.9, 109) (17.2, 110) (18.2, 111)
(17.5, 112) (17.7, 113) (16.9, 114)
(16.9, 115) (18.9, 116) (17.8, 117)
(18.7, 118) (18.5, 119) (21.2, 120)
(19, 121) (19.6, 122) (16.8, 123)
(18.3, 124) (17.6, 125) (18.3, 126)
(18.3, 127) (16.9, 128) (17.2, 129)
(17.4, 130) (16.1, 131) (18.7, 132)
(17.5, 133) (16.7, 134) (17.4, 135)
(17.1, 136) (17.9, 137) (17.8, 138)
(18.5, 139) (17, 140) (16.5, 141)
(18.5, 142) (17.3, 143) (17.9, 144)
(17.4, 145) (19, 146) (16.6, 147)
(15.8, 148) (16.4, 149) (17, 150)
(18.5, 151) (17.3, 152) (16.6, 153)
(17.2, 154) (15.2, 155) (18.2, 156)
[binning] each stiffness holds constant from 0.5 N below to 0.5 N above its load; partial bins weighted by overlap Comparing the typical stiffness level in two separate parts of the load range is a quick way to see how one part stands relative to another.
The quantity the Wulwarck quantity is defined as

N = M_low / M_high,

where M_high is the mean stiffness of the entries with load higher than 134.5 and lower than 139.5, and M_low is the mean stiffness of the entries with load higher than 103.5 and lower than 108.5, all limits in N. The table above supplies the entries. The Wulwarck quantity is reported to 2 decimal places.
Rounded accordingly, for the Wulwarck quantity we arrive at 0.96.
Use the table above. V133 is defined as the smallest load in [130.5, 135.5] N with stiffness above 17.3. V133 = 132 N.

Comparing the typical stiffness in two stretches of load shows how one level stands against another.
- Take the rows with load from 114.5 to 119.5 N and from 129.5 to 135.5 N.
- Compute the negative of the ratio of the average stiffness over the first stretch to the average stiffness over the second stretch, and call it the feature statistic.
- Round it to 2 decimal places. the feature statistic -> -1.05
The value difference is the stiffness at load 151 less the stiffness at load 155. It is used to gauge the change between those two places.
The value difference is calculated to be 3.3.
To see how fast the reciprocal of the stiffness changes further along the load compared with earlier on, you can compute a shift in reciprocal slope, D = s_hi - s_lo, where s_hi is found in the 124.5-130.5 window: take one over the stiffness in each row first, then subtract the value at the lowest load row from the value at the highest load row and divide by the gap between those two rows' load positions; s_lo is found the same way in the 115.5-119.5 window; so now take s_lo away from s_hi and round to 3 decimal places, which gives 0.000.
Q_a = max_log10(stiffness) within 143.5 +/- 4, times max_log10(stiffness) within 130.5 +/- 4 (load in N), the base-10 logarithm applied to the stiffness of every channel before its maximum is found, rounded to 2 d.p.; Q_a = 1.63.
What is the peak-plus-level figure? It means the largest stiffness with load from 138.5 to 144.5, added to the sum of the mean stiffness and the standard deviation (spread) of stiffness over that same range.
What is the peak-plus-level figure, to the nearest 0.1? 36.9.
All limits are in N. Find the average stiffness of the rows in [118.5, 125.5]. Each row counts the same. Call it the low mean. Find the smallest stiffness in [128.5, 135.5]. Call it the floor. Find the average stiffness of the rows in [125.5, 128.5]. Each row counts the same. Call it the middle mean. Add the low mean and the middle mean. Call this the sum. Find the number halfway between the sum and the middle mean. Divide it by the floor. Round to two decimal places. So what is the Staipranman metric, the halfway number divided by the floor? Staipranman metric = 1.69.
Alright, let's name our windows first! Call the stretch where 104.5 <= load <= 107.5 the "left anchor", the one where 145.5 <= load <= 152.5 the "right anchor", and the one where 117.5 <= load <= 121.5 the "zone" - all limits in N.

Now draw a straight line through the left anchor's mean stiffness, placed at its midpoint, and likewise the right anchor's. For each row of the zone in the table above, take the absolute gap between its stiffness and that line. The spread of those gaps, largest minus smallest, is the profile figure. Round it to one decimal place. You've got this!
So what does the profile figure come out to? 2.7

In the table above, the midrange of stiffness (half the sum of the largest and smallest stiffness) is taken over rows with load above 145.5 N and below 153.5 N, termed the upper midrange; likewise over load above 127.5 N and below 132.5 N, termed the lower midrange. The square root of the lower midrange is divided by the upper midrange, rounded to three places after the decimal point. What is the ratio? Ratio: 0.240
